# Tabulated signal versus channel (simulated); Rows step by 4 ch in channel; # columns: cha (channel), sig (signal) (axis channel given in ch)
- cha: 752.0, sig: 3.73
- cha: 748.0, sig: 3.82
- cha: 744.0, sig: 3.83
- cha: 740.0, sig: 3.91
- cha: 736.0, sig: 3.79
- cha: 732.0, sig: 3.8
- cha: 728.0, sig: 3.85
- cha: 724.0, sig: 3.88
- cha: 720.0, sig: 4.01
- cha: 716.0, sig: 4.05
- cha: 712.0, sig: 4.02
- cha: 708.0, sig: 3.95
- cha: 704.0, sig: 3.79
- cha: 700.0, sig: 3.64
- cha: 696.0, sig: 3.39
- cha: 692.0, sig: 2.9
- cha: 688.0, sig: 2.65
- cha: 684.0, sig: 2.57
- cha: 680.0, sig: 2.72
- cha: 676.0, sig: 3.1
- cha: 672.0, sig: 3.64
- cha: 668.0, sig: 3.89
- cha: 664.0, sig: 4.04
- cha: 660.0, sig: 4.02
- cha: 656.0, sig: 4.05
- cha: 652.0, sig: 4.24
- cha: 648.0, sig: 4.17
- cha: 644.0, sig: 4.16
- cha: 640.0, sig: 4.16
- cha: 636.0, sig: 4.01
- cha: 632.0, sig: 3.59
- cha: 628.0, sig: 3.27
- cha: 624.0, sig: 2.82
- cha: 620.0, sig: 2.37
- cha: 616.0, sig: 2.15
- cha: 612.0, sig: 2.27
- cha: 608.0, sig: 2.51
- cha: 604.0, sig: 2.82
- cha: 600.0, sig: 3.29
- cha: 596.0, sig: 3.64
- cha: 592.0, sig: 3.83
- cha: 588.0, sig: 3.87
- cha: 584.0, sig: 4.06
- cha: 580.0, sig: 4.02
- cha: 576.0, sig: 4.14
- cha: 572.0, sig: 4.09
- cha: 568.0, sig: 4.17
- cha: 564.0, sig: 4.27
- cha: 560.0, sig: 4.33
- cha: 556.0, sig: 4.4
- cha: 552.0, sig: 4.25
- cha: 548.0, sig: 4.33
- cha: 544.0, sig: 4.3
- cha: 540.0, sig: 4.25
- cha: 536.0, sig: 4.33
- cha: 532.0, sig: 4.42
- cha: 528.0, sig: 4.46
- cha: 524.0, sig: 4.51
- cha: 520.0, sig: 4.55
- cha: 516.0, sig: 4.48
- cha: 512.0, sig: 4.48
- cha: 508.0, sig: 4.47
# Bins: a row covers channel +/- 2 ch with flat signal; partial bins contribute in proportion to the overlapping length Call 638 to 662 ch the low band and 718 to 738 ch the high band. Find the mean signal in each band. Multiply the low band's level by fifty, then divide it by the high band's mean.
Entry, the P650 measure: 53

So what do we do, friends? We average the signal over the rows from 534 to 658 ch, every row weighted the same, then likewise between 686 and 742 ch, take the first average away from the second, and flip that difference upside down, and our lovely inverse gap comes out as -17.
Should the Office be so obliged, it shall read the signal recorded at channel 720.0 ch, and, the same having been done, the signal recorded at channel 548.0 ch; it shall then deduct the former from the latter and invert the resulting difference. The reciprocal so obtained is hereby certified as 3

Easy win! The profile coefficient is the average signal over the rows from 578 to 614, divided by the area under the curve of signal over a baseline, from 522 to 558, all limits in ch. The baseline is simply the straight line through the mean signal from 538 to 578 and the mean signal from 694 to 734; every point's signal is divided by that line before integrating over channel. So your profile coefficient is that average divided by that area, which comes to 0.092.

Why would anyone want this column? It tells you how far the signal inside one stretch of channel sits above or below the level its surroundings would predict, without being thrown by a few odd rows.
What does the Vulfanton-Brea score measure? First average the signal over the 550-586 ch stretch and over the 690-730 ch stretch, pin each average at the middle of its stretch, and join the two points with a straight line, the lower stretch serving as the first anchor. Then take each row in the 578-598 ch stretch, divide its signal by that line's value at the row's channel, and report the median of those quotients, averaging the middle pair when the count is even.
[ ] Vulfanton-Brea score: 0.94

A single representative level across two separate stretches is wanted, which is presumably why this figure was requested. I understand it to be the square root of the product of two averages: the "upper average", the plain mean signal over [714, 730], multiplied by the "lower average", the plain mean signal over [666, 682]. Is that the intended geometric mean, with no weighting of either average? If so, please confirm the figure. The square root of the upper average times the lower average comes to 3.6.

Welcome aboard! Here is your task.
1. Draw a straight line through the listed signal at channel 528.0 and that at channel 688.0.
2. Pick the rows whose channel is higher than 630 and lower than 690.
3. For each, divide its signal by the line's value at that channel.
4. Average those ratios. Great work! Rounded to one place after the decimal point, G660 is 1.2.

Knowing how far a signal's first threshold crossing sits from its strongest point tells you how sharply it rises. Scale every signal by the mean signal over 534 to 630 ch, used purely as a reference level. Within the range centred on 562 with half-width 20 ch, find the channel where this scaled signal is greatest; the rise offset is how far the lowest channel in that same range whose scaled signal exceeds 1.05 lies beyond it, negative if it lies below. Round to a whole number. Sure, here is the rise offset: -12 ch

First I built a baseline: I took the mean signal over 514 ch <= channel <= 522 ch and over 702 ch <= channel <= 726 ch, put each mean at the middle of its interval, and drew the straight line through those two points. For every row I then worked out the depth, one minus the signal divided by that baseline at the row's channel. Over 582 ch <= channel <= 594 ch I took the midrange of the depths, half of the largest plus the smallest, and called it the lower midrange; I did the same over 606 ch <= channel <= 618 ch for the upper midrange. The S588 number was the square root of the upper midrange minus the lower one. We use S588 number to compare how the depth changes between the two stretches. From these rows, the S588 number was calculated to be 0.60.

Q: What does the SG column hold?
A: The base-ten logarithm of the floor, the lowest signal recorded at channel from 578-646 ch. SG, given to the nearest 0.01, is 0.33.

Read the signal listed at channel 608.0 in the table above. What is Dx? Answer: 2.51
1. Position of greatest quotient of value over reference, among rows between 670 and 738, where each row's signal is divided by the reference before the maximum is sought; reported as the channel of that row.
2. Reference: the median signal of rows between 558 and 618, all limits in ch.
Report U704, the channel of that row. 716.0 ch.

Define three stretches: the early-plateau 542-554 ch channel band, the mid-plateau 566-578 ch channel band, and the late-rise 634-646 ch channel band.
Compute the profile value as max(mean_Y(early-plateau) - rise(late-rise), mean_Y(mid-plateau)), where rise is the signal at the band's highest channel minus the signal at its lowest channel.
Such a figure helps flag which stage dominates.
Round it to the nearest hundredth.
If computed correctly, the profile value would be 4.14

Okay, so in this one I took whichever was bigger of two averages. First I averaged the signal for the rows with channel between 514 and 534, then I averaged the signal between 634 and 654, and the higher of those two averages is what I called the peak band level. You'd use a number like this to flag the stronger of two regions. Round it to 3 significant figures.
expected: 4.48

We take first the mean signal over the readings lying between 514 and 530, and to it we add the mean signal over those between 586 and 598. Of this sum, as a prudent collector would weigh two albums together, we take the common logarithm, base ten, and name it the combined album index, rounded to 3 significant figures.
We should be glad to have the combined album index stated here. 0.918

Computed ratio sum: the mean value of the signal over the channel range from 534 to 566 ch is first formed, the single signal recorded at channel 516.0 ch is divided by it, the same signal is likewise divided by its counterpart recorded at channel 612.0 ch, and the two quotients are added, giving 3.01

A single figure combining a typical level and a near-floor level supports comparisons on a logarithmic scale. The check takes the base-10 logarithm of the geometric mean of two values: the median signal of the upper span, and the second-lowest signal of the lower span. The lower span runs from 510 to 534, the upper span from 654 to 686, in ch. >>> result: 0.61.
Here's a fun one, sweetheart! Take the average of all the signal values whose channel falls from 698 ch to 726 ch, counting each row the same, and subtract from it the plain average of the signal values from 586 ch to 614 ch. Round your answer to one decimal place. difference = 0.7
